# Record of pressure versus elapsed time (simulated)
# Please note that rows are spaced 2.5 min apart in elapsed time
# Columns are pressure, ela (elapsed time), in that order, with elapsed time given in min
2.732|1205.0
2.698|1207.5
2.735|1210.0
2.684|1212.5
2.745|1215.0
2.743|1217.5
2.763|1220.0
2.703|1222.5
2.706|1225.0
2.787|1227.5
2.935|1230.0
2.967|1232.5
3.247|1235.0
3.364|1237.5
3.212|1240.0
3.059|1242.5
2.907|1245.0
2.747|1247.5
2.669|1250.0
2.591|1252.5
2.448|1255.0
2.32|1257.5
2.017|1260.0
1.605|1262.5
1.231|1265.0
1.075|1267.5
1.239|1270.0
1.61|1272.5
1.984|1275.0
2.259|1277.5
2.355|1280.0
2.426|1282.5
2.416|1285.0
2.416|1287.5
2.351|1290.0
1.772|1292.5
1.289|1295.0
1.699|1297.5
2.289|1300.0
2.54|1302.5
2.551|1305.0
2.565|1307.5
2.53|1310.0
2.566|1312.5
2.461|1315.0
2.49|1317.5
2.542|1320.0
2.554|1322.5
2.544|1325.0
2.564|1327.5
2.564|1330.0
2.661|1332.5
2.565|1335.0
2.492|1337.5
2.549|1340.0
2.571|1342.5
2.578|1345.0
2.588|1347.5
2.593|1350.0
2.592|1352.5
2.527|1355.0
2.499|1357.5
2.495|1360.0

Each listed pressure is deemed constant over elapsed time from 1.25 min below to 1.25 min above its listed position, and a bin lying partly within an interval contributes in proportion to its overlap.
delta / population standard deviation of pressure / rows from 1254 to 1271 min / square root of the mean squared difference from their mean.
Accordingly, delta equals 0.52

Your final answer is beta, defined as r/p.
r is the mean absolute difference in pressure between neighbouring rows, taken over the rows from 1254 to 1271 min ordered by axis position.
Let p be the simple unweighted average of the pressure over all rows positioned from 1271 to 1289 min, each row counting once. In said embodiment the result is 0.116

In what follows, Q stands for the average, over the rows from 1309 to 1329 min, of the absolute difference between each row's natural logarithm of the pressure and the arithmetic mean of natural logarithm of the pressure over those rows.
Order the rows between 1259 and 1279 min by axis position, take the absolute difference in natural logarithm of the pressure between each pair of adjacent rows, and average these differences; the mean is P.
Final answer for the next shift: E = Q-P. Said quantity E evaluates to -0.2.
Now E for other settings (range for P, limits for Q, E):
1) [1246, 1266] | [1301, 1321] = -0.1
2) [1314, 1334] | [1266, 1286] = 0.3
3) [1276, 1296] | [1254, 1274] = 0.1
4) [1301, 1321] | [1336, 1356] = 0.0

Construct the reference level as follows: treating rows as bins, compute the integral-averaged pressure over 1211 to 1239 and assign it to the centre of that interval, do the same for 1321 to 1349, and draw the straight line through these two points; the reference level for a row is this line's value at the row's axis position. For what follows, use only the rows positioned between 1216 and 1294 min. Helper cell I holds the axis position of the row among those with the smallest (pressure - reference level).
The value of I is 1267.5 min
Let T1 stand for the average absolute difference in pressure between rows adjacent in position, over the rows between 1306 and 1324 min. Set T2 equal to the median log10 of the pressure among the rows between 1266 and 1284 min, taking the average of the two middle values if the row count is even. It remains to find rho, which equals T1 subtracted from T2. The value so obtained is 0.25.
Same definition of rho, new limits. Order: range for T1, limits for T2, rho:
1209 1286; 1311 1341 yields 0.26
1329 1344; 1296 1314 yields 0.34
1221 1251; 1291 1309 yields 0.24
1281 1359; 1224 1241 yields 0.37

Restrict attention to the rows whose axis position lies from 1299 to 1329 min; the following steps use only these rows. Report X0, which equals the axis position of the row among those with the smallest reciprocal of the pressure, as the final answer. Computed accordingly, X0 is 1312.5 min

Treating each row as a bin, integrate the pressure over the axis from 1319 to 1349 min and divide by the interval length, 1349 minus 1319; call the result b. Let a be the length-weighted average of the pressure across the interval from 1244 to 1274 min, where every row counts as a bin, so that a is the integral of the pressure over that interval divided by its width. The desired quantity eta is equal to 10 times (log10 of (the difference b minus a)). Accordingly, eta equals -3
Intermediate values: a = 2.03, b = 2.56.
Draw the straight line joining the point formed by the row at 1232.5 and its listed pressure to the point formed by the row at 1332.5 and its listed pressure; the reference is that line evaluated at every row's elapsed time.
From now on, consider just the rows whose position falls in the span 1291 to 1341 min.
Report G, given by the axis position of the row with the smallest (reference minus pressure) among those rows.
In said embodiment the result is 1332.5 min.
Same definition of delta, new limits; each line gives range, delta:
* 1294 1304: 0.49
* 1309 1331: 0.03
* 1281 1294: 0.25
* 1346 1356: 0.03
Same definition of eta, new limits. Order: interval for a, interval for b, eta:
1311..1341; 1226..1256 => -4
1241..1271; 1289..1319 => -11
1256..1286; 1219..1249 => 0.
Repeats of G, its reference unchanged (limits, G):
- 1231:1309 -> 1237.5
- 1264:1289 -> 1287.5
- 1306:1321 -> 1312.5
